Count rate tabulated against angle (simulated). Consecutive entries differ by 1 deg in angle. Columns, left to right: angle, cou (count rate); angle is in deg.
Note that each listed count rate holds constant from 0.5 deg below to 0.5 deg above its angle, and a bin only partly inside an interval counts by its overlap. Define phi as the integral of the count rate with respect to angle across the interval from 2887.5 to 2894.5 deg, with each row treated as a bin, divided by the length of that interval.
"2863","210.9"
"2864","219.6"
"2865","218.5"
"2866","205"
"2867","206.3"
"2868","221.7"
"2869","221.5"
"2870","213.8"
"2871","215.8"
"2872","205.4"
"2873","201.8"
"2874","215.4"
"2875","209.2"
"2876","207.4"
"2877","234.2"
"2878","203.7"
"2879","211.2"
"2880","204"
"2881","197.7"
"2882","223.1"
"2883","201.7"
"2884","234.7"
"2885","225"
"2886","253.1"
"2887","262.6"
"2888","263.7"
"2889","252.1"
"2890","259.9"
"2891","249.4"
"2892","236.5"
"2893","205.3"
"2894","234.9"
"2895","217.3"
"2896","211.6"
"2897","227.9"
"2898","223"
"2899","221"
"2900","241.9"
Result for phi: 243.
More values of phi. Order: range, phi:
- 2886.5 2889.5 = 259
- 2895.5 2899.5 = 221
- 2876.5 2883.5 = 211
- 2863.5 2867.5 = 212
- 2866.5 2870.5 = 216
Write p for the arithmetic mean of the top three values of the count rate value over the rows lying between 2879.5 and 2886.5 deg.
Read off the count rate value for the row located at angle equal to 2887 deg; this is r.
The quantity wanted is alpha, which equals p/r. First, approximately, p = 238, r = 262.6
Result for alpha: 0.90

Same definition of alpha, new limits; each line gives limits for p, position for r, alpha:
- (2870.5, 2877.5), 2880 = 1.09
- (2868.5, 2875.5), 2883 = 1.08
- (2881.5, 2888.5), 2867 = 1.26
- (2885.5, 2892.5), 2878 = 1.29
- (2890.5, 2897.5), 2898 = 1.08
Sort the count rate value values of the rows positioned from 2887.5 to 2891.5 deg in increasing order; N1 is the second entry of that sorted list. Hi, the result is 252.1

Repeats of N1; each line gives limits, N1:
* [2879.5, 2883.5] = 201.7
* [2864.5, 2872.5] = 205.4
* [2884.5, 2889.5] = 252.1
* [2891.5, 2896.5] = 211.6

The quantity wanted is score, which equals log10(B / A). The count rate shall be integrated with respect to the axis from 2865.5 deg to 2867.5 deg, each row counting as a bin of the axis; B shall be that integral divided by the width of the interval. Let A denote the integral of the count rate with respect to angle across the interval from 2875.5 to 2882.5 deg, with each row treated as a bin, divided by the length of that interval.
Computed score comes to -0.012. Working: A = 212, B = 206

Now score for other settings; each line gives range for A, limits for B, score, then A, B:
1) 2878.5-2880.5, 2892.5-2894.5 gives 0.025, 208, 220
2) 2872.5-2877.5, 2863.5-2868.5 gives 0.001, 214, 214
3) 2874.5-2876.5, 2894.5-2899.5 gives 0.024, 208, 220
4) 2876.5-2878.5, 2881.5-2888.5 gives 0.036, 219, 238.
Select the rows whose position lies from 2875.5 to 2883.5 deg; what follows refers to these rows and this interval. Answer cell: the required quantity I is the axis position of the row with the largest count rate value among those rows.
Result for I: 2877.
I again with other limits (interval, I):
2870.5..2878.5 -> 2877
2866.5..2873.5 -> 2868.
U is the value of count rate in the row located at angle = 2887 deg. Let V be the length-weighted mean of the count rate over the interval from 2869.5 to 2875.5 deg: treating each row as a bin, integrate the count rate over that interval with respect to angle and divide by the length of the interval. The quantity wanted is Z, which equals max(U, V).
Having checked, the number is 263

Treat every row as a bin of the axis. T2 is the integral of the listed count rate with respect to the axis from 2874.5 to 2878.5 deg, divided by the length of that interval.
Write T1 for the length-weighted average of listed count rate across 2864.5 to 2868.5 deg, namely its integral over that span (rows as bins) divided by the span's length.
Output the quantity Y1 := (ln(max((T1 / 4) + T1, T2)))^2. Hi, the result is 31.2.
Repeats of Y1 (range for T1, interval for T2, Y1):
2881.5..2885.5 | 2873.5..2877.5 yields 31.6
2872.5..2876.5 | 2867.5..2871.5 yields 30.9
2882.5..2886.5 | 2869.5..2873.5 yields 32.0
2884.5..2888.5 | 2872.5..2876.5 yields 33.1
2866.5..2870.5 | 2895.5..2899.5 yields 31.3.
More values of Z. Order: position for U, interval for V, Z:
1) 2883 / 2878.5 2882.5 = 209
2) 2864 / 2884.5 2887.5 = 247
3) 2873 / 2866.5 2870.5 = 216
